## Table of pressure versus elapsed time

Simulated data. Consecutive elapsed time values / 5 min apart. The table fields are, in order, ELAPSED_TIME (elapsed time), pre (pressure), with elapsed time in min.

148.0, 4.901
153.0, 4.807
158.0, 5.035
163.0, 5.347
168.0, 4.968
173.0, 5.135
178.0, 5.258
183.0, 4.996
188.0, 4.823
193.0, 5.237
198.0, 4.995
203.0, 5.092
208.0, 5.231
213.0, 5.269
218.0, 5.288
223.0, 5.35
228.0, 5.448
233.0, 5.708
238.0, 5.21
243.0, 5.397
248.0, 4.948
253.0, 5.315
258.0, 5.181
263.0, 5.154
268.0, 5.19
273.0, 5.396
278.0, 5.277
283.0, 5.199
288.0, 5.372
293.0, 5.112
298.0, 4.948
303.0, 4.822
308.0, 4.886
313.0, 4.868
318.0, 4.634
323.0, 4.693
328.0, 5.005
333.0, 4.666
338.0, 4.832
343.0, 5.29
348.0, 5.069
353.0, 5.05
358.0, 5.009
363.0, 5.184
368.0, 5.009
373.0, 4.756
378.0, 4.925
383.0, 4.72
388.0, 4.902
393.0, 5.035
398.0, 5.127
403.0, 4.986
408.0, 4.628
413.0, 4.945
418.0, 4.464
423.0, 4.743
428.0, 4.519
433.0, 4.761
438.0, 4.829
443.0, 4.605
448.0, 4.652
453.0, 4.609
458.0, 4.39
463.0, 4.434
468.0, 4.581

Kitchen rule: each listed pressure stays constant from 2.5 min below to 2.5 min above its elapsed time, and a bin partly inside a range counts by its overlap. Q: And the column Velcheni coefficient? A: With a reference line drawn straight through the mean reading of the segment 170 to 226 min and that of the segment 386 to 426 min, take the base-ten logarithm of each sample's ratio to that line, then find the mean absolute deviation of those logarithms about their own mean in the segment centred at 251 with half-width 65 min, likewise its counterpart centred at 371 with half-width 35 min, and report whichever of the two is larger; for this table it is 0.0132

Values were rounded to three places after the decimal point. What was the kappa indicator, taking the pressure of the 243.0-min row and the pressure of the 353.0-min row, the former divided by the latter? 1.069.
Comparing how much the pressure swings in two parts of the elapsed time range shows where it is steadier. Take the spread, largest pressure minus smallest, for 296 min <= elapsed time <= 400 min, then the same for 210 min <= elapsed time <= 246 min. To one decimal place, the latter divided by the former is 0.8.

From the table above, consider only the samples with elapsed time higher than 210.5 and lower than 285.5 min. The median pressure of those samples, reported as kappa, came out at 5.3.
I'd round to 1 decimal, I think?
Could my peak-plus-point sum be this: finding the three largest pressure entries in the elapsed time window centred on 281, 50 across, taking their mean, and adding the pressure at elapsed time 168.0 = 10.3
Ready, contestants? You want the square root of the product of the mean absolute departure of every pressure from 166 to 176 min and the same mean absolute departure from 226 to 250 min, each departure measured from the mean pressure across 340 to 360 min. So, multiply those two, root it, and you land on 0.16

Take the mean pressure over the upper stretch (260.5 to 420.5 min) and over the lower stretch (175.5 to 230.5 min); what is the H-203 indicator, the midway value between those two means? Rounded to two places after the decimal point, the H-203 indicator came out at 5.08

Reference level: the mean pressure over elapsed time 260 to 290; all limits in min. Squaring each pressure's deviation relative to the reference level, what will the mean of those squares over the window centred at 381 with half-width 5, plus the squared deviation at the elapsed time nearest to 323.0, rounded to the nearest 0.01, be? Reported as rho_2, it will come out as 0.53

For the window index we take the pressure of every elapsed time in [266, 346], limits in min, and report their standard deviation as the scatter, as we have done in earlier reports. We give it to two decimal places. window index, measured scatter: 0.25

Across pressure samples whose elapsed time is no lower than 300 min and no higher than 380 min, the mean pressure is 4.92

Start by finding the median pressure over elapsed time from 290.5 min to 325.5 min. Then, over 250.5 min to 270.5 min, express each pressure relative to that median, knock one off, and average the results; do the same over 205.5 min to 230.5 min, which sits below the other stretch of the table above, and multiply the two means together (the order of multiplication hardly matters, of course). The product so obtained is 0.0065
